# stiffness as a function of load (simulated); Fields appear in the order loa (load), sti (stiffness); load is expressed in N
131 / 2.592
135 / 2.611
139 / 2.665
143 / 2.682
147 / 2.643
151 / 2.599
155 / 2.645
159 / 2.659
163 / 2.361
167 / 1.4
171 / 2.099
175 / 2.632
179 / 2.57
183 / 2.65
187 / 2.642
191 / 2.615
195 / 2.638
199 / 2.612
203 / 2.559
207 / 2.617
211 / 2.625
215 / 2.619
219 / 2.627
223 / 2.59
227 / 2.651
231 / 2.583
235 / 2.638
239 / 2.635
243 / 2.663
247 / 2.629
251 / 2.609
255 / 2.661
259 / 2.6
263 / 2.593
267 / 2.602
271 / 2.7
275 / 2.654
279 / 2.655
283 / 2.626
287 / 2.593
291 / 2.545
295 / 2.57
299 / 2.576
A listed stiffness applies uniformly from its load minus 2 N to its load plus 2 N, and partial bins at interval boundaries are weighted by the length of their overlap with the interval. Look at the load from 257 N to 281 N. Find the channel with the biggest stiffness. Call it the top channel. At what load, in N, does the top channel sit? 271 N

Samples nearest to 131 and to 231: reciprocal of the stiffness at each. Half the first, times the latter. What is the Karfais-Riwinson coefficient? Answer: 0.0747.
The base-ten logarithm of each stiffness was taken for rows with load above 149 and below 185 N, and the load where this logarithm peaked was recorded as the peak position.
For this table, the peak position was 159 N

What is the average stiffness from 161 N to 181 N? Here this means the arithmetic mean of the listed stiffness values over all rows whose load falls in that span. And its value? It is 2.21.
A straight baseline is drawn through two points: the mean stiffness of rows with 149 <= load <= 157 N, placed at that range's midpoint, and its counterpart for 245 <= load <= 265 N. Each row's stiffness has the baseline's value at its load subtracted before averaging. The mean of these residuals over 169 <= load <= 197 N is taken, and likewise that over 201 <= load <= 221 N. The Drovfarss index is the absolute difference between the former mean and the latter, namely 0.06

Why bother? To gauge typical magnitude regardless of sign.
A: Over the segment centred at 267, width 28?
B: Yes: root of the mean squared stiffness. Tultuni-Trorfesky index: 2.64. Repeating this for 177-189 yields 2.62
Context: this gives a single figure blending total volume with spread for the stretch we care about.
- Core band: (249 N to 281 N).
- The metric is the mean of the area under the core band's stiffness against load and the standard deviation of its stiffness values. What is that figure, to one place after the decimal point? 42.2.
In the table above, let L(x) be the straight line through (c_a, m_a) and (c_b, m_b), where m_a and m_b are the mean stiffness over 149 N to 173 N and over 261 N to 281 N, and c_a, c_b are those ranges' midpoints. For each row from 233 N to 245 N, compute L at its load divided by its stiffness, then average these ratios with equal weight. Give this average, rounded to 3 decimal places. 0.960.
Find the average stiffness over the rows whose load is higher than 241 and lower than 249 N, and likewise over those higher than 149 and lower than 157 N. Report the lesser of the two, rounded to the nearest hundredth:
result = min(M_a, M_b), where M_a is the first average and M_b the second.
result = 2.62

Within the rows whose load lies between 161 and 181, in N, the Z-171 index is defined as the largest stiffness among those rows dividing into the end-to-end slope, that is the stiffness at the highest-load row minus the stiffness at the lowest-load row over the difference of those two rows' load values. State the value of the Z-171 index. 0.0050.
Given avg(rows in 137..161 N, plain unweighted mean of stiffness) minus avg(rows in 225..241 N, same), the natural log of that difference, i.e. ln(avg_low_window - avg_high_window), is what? -3.8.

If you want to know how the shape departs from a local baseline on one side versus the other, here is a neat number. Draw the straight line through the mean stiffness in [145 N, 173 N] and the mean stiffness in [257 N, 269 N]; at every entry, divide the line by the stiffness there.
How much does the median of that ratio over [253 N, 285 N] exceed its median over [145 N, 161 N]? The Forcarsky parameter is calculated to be 0.11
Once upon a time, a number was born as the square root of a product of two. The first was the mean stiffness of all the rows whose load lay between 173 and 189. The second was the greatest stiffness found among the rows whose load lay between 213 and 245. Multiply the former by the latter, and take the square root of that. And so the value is 2.64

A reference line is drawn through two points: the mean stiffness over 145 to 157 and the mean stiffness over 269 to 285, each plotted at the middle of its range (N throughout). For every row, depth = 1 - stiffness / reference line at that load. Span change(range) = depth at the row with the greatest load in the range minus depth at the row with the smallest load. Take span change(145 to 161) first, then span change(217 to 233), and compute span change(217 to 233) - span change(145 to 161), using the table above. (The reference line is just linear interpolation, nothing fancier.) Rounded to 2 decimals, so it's 0.02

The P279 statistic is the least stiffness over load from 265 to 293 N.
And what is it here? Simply 2.545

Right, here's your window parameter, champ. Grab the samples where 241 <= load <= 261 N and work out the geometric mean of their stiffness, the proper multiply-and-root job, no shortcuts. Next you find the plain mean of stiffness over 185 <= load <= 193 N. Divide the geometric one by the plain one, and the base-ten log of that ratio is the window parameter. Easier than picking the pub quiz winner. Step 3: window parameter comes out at 0.0006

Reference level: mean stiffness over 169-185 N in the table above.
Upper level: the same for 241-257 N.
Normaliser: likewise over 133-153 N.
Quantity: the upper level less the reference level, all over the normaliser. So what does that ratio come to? 0.058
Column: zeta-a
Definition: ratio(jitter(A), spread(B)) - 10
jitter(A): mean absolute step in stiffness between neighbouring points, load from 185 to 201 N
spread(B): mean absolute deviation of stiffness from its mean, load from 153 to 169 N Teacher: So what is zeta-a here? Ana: -9.94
